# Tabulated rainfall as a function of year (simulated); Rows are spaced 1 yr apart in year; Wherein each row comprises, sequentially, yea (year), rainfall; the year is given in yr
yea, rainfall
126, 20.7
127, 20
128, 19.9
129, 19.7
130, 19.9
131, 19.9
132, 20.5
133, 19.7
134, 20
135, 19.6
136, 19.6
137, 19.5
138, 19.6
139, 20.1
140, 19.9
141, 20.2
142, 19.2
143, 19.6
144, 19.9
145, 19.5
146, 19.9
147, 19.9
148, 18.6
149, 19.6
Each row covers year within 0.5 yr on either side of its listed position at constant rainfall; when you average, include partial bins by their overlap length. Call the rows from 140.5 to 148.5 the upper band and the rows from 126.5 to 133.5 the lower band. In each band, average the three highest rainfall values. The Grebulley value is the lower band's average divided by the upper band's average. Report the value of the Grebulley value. 1.01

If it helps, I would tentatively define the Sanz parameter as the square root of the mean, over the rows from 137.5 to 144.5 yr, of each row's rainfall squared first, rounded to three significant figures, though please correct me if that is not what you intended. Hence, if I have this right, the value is 19.8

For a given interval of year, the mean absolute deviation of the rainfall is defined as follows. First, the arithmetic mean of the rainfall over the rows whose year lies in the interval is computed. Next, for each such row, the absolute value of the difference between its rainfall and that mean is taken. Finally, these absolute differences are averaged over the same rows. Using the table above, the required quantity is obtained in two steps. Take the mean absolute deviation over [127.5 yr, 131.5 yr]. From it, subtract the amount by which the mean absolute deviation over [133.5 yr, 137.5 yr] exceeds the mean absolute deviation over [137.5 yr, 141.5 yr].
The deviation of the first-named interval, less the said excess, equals 0.11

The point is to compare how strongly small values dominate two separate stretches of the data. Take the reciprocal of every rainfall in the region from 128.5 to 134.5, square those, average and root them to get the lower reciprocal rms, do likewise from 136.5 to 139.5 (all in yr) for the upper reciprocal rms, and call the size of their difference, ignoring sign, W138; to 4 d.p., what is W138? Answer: 0.0006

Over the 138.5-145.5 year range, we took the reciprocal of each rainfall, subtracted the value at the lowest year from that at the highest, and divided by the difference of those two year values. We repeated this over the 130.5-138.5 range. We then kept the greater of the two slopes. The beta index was 0.0003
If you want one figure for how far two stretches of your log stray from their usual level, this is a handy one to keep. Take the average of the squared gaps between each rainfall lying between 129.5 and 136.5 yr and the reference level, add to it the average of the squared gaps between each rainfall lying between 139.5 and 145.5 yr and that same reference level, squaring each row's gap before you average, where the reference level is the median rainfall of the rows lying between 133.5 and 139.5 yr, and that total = 0.28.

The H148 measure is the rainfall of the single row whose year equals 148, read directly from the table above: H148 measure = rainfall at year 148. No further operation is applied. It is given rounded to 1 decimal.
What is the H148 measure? 18.6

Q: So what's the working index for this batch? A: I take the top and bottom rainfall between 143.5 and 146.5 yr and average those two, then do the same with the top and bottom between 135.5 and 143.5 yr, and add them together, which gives 39.4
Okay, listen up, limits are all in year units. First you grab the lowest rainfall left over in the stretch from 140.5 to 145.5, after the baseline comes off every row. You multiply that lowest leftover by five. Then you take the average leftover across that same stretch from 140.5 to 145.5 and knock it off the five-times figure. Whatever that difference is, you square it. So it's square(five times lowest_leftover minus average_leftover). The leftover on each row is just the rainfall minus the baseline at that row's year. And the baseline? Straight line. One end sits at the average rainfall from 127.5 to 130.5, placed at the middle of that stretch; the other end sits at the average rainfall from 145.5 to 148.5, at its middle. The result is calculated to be 3.9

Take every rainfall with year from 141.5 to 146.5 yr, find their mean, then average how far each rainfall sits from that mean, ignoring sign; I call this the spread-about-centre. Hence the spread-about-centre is 0.22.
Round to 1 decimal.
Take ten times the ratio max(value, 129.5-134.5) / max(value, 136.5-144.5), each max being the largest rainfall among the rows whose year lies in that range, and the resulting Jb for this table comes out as 10.1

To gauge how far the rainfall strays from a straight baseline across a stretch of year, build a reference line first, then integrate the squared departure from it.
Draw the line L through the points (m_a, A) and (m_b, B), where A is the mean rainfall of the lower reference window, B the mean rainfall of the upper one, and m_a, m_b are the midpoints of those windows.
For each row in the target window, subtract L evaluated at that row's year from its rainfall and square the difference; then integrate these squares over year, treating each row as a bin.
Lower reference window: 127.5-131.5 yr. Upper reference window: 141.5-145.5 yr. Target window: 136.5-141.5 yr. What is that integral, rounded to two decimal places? 0.68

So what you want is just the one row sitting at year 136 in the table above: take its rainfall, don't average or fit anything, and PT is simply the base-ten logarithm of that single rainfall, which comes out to 1.292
